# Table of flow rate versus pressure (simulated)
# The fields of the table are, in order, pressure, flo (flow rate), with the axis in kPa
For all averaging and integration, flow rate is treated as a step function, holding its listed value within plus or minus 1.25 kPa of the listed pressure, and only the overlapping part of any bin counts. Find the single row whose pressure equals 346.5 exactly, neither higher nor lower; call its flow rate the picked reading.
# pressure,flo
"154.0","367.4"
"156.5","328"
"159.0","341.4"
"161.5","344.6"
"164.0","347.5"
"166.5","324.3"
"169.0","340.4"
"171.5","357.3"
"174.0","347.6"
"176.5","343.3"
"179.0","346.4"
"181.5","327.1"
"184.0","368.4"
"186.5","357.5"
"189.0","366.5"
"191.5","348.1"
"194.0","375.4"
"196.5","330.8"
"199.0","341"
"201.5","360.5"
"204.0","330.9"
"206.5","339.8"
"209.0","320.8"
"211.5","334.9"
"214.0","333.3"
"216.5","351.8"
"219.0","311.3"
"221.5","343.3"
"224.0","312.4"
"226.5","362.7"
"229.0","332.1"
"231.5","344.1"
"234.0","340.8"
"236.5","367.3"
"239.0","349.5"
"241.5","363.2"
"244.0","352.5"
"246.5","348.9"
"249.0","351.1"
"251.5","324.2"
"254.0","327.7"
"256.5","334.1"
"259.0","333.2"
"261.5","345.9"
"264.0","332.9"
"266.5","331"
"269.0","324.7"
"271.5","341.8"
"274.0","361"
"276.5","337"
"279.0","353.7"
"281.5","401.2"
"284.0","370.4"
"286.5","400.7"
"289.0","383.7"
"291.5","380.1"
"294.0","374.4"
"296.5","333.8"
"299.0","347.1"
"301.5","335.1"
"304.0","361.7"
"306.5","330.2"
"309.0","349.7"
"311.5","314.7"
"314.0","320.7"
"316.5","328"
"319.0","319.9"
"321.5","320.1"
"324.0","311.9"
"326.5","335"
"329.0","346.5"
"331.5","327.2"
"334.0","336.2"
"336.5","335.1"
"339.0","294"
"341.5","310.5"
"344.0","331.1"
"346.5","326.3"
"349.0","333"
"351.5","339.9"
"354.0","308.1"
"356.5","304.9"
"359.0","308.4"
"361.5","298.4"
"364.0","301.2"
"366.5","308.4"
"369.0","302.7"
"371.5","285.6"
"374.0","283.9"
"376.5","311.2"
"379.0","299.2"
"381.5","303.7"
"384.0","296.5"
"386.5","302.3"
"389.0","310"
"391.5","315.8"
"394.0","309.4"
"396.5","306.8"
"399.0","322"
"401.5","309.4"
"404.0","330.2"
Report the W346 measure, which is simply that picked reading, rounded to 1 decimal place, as 326.3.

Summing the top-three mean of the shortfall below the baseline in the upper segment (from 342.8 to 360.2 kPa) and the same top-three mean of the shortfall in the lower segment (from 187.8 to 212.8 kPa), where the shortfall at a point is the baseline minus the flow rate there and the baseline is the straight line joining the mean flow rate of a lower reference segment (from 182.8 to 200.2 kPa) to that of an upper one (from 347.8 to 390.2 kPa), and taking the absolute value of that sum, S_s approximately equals 27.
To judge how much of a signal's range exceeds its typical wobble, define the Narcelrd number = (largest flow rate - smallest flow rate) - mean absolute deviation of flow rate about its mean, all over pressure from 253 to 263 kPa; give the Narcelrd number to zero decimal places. 13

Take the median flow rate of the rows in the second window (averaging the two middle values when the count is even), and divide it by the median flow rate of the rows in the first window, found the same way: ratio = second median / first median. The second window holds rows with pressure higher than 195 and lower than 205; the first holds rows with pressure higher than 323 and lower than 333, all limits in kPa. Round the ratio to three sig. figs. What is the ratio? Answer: 1.01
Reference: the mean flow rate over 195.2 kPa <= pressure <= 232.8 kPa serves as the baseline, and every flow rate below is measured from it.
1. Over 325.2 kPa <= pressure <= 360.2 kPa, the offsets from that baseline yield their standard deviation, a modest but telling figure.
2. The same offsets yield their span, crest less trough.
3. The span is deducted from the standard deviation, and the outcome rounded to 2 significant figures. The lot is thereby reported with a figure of -37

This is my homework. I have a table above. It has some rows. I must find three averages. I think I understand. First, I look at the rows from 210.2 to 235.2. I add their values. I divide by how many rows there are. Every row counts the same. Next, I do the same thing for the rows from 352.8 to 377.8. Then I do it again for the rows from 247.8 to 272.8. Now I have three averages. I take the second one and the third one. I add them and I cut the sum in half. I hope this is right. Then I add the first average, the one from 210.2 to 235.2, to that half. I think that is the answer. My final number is 655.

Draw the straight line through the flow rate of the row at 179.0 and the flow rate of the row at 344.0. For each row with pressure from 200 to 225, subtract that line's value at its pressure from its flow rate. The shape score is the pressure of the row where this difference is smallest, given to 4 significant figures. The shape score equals 219.0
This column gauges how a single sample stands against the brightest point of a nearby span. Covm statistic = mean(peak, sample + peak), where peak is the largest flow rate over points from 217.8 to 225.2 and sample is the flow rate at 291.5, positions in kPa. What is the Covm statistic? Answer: 533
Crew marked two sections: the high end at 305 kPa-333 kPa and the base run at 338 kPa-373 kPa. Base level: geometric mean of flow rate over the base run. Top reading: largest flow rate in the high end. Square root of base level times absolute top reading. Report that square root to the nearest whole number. 330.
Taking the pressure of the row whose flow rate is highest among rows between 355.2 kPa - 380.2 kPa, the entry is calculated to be 376.5 kPa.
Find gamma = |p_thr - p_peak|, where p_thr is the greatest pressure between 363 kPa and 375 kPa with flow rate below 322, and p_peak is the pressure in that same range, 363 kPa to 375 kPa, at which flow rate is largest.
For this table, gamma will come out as 7.5 kPa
